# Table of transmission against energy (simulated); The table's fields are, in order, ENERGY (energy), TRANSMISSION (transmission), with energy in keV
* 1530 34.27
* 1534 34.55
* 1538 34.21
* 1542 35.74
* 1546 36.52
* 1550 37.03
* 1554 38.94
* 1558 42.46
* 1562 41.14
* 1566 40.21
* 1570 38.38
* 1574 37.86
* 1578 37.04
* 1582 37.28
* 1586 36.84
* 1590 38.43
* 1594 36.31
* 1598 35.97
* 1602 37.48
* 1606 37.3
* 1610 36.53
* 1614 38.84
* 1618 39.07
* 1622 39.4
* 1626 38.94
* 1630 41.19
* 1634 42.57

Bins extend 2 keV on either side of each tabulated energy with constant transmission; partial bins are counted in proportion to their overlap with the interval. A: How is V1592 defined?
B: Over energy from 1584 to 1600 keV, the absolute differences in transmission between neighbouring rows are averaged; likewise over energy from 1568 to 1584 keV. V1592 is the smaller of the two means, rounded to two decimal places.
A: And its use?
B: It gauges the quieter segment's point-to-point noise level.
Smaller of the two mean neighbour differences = 0.53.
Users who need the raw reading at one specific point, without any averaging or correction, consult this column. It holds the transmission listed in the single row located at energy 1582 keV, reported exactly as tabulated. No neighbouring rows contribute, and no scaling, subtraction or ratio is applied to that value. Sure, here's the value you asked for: 37.28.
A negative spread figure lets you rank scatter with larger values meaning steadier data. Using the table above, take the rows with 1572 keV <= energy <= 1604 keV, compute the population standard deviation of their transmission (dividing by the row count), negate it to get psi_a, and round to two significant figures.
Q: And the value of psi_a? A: -0.75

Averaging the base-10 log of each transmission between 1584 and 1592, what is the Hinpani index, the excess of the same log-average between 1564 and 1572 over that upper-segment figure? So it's 0.019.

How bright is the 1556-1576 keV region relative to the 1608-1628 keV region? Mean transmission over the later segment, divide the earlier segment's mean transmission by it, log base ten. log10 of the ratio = 0.02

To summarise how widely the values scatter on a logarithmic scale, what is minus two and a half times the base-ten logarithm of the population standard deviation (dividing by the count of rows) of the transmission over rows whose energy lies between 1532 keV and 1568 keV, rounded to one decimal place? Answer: -1.1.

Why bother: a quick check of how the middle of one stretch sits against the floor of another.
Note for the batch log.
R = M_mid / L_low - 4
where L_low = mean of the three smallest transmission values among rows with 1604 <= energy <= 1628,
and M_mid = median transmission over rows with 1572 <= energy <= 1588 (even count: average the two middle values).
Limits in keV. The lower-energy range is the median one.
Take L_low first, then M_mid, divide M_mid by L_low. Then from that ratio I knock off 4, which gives -3.01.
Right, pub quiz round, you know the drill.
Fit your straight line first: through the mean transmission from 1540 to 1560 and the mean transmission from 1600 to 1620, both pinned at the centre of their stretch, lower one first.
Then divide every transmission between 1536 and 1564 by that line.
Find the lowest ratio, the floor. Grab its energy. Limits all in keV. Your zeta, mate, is 1538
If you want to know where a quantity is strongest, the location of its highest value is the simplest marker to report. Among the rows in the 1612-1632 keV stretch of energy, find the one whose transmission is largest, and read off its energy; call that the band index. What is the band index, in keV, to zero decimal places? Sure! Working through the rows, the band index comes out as 1630 keV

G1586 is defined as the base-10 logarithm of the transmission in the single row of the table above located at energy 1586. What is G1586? 1.57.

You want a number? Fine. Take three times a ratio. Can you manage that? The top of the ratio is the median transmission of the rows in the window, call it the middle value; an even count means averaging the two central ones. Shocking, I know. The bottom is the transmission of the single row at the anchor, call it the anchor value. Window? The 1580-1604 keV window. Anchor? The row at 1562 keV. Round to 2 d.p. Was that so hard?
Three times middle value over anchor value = 2.70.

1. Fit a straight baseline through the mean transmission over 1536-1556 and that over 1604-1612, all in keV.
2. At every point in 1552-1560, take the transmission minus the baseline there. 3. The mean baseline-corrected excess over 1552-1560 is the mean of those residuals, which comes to 4.1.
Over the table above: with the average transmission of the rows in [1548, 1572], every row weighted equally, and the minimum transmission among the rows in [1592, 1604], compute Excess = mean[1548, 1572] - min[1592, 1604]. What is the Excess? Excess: 3.7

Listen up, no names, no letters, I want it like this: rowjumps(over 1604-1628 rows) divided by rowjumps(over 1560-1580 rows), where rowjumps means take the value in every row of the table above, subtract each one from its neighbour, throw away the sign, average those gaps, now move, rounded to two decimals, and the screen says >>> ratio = 0.80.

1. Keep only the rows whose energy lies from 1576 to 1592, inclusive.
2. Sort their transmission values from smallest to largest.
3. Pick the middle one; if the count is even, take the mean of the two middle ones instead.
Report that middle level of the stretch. 37.2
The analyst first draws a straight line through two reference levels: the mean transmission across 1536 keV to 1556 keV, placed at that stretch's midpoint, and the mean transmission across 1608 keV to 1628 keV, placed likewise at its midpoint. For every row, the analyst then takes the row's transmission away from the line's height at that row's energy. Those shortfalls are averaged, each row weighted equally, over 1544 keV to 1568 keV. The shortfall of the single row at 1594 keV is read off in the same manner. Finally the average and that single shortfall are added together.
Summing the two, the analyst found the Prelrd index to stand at -1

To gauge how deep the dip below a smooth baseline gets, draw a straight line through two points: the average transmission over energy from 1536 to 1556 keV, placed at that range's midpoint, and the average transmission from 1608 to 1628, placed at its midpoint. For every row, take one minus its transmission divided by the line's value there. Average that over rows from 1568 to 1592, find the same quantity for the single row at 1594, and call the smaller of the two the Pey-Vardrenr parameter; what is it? 0.00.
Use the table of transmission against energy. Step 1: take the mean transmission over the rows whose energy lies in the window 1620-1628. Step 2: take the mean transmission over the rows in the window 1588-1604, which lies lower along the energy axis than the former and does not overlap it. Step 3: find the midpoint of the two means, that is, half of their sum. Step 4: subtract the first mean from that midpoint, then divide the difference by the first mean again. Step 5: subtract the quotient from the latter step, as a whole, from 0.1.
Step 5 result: 0.127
